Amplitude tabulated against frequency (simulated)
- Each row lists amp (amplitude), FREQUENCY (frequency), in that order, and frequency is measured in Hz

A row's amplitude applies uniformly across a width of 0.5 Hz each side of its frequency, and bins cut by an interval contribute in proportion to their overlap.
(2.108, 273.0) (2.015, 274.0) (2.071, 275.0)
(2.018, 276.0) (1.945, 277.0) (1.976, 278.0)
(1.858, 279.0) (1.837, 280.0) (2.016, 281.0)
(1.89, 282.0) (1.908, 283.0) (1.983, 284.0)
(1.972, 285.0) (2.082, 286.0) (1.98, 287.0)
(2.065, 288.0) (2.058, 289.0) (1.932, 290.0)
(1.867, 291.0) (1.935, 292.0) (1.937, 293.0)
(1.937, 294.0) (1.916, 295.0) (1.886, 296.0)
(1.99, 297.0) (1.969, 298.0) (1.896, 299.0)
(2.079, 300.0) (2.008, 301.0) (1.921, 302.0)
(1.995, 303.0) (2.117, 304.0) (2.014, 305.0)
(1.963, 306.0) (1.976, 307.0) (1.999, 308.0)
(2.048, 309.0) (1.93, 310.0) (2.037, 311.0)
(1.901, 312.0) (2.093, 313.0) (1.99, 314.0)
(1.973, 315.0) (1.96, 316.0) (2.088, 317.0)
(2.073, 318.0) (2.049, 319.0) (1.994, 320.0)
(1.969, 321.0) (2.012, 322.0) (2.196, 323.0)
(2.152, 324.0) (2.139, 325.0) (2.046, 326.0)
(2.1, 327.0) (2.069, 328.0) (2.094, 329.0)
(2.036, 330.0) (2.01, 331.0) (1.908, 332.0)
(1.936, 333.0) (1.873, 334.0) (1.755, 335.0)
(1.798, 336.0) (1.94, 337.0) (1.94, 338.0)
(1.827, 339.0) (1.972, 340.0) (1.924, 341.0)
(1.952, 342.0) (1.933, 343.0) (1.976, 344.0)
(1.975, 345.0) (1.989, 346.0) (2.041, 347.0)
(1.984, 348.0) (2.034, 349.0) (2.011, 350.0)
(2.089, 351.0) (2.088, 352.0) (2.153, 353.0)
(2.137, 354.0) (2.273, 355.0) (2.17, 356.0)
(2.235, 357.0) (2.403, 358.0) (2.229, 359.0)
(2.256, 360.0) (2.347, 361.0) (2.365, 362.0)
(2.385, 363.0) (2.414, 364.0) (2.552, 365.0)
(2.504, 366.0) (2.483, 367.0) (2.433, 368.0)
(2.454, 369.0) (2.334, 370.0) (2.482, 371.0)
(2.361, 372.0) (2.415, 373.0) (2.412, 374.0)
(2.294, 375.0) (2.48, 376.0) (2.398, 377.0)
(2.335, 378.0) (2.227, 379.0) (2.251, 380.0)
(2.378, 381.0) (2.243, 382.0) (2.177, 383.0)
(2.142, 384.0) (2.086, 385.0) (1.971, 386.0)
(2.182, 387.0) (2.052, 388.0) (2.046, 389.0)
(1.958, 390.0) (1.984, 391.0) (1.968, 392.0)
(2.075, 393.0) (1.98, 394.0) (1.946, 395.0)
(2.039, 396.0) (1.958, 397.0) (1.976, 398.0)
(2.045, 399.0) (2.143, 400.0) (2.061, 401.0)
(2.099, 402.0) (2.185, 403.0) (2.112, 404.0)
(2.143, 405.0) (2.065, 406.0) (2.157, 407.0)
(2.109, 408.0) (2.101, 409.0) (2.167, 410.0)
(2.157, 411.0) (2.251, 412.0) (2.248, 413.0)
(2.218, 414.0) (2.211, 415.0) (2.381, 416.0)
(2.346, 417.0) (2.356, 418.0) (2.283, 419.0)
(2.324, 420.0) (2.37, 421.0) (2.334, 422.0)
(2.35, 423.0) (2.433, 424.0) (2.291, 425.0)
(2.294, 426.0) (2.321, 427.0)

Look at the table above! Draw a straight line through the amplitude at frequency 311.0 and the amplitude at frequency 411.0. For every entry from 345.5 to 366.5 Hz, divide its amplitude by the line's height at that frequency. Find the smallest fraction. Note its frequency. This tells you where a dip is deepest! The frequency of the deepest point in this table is 348.0 Hz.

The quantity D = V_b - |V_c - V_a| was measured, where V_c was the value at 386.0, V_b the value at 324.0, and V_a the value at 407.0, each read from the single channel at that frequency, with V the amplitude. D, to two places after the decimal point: 1.97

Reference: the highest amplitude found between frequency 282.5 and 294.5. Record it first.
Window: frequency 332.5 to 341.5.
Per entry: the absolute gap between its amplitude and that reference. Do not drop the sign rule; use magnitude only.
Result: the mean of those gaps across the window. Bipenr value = 0.20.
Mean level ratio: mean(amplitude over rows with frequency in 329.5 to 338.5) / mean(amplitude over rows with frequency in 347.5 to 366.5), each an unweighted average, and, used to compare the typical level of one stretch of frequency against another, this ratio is 0.85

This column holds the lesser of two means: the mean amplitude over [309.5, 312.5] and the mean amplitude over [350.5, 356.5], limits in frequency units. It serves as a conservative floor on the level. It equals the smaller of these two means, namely 1.956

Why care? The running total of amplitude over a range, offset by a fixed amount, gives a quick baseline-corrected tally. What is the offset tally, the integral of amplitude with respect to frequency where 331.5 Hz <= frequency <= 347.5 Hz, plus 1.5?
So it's 32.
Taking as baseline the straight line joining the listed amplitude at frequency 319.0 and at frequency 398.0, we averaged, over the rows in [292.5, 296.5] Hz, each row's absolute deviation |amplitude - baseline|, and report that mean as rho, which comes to 0.15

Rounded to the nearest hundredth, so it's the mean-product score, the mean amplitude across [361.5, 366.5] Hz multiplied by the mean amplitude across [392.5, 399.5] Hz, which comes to 4.89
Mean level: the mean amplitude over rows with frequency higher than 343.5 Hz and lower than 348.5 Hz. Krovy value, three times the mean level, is 5.98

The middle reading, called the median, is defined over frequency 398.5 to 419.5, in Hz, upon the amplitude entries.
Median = 2.16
